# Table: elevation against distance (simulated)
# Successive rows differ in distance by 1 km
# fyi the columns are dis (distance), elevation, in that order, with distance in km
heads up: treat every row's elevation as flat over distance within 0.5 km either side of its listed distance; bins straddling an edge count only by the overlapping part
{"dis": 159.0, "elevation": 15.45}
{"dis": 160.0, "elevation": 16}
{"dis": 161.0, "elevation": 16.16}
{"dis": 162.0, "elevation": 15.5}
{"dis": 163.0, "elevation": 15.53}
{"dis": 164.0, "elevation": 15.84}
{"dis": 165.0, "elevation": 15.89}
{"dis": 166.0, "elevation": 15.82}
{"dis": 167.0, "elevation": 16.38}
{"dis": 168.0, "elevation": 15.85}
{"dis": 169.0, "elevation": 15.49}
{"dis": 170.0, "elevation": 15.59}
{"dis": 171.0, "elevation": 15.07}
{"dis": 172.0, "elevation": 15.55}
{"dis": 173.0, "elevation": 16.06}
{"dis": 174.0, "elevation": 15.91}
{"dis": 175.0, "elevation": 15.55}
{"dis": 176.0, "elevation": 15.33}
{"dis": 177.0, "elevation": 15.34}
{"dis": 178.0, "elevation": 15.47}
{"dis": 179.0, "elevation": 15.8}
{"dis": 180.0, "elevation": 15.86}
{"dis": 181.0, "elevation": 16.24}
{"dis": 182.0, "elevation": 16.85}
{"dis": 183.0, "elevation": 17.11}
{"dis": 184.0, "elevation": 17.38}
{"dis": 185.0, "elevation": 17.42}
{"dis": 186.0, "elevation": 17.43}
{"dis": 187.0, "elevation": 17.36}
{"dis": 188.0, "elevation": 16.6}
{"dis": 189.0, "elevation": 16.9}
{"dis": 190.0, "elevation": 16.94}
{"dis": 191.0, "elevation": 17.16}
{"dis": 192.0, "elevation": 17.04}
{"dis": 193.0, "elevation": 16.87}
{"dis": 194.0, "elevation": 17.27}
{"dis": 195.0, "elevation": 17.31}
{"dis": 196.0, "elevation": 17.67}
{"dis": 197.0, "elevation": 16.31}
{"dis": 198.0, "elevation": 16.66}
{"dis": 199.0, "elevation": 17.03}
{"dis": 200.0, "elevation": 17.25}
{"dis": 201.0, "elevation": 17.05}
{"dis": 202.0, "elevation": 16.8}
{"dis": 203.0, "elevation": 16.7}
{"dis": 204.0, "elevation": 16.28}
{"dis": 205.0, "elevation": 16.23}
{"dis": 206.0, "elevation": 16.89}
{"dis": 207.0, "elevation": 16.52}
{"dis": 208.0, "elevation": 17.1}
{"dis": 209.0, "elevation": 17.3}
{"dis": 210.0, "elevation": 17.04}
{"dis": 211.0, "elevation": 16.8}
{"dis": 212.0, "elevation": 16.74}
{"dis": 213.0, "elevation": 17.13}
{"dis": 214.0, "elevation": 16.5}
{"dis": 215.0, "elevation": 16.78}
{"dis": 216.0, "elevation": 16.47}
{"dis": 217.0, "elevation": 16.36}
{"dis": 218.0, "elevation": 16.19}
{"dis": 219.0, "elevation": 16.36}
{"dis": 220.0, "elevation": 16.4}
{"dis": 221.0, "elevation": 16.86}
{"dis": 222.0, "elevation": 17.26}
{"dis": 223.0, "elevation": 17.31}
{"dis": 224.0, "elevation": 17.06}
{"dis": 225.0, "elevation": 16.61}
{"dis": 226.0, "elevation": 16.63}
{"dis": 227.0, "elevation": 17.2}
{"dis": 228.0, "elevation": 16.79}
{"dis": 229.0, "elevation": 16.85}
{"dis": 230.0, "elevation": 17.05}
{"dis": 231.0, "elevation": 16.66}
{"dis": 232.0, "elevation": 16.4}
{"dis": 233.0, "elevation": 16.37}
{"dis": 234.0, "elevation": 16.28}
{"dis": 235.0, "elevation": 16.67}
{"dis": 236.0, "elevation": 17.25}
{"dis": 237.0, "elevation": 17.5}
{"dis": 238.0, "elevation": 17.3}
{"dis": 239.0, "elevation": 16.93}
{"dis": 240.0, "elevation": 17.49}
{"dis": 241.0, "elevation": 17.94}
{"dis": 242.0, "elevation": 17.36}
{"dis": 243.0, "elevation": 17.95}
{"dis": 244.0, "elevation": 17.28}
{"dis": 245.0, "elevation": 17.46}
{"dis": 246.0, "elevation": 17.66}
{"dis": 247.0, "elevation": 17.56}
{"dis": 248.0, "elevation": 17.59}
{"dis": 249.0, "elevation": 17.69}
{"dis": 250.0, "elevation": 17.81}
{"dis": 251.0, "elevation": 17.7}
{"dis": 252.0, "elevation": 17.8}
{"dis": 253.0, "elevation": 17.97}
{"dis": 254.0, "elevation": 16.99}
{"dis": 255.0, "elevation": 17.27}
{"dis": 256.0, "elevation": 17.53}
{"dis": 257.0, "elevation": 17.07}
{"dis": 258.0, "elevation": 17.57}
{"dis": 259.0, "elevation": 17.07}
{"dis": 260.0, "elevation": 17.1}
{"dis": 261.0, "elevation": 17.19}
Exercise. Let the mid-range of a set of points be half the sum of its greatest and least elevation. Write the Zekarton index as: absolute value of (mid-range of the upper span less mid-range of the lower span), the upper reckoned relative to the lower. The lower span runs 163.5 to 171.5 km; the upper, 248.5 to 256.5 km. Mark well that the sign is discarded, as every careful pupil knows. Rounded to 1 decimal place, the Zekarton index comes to 1.8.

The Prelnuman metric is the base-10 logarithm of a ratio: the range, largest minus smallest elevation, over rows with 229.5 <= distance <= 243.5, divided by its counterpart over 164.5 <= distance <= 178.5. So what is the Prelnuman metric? 0.11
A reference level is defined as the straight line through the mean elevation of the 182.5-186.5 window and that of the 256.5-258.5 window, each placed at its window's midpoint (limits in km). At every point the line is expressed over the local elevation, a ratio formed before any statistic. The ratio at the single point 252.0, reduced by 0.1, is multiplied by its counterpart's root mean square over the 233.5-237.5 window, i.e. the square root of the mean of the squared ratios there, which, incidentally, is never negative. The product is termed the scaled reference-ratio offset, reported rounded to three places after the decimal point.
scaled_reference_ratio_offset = 0.895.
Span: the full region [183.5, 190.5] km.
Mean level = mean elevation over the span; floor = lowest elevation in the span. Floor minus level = -0.55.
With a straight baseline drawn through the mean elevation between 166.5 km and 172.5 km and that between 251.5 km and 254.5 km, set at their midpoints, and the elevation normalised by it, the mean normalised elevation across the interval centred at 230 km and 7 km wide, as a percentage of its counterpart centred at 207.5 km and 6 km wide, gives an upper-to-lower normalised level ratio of 96.5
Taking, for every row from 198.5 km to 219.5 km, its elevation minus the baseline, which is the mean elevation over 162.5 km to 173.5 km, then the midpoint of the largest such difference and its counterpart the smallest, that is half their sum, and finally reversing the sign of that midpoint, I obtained -1.0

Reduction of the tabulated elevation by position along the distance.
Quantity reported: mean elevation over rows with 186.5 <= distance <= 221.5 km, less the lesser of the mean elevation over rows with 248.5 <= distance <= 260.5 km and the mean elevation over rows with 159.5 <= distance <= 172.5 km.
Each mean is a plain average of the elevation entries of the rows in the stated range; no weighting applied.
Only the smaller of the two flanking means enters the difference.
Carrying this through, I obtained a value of 1.1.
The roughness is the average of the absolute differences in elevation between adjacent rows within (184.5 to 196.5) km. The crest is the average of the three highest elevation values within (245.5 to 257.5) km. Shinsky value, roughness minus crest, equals -17.6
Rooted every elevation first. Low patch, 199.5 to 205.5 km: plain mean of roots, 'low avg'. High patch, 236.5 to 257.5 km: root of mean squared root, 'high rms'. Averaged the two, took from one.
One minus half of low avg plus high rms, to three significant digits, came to -3.14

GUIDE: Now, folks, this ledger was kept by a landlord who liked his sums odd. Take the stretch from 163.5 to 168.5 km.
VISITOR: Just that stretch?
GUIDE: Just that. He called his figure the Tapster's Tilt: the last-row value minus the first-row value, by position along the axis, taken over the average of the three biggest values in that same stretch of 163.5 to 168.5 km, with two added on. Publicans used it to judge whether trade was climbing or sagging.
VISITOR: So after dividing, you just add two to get 2.00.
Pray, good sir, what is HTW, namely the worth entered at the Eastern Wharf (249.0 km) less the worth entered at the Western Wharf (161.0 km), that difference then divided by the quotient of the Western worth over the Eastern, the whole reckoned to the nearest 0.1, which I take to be 1.7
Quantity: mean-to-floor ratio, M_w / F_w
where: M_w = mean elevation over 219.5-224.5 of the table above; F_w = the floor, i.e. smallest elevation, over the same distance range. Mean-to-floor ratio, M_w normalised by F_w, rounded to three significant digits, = 1.04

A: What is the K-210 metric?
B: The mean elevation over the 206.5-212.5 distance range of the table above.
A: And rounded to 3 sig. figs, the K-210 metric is 16.9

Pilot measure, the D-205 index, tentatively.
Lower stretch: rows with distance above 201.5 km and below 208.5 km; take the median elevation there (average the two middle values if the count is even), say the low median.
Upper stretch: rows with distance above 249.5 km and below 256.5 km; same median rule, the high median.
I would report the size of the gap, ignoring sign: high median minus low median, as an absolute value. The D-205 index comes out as 1.0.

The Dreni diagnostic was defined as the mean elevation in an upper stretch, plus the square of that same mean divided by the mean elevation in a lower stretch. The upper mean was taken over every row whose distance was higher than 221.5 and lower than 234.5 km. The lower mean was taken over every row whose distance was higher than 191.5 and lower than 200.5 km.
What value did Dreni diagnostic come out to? 33.4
